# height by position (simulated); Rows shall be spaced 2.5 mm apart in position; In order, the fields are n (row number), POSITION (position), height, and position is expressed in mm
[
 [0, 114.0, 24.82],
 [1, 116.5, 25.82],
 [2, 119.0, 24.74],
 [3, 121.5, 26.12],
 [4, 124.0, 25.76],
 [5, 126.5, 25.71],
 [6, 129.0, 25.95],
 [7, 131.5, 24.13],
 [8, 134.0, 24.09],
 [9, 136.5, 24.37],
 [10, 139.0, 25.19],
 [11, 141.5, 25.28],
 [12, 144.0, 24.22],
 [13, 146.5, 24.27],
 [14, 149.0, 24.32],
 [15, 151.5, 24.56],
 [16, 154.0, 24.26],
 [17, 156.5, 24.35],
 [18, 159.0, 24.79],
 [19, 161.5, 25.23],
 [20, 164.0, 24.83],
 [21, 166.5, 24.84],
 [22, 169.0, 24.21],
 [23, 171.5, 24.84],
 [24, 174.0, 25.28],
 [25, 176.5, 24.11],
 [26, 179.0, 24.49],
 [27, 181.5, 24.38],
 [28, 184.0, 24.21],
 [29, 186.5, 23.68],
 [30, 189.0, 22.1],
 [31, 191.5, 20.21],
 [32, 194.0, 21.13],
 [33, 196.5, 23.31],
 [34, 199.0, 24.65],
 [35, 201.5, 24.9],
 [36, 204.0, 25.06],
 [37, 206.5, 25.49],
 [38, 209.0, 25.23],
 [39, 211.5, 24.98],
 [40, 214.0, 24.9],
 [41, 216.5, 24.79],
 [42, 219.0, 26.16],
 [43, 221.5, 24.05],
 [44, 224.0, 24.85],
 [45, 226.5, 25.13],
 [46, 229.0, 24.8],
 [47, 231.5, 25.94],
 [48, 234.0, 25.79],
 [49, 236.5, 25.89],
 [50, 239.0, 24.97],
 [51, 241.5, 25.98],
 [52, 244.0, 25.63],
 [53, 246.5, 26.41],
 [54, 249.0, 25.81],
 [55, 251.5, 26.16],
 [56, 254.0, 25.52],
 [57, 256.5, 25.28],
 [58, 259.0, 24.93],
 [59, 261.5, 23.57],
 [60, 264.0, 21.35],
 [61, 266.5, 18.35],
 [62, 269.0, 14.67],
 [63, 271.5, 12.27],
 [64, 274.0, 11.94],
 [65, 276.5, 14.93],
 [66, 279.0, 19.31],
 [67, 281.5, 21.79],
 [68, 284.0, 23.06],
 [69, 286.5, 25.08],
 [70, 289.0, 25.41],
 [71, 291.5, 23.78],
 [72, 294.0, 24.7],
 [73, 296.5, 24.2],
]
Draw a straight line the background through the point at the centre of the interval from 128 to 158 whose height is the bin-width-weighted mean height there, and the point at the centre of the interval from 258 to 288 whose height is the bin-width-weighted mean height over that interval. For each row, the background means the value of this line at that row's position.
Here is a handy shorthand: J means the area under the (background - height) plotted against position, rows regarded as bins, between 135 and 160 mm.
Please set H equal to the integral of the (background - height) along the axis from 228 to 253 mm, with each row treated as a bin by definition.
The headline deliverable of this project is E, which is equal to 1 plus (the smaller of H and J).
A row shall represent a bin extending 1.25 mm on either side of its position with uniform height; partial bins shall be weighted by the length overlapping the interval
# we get -128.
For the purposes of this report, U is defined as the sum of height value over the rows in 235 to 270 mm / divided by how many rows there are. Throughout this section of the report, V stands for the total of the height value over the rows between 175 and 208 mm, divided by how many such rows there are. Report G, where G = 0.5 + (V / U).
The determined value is 1.49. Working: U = 23.9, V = 23.7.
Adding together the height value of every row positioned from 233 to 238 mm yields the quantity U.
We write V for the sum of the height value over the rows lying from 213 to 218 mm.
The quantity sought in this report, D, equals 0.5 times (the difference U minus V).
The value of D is 1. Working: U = 51.7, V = 49.7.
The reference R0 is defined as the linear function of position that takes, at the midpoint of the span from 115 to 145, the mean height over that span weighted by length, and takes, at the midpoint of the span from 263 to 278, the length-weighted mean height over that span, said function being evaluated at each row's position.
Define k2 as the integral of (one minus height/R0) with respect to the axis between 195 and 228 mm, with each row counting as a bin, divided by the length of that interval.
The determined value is -0.27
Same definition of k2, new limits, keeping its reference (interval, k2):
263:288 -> -0.21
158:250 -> -0.24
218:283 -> -0.34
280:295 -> -0.66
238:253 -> -0.50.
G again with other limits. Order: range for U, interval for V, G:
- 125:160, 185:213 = 1.46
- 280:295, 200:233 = 1.55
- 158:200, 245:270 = 1.47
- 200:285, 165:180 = 1.56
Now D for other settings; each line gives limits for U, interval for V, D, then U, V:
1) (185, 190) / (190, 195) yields 2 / 45.8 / 41.3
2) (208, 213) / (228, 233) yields 0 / 50.2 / 50.7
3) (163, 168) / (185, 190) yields 2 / 49.7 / 45.8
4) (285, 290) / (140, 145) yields 0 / 50.5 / 49.5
